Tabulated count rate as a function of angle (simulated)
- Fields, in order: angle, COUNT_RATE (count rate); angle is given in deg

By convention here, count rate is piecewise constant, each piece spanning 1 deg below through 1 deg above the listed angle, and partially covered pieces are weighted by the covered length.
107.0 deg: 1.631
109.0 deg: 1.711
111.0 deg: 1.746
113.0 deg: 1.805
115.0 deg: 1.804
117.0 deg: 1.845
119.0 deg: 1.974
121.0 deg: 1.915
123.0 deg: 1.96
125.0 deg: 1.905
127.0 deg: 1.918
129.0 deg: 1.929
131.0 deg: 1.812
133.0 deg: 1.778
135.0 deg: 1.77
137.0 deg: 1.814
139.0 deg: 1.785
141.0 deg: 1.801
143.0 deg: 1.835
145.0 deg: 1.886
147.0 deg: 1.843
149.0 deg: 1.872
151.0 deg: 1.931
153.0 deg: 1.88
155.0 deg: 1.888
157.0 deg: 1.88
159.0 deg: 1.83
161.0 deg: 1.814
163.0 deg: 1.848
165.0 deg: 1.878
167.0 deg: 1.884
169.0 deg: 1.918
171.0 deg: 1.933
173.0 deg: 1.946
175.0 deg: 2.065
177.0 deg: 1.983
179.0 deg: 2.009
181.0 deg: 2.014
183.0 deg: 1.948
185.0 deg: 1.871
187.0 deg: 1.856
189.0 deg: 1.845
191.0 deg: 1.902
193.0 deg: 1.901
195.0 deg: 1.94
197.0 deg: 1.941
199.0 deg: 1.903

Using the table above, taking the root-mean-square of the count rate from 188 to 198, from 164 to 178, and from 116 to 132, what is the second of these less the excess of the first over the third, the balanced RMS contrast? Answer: 1.95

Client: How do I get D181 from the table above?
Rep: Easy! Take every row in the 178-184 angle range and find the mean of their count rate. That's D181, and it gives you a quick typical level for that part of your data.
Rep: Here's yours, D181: 1.99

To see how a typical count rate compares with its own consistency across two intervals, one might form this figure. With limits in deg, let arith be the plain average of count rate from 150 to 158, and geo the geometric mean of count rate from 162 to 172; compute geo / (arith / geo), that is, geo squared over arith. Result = 1.89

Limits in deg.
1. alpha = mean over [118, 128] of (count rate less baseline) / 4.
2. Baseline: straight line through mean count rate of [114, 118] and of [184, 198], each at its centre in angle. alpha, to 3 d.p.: 0.026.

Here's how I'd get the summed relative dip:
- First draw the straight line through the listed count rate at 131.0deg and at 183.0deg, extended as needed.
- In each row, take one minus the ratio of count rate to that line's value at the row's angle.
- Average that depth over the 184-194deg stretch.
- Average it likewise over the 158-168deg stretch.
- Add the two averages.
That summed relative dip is 0.069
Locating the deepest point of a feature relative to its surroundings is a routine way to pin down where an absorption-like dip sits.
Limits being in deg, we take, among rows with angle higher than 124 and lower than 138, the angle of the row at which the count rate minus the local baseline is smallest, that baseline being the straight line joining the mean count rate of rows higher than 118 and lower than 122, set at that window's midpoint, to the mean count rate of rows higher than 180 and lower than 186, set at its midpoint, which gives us 135.0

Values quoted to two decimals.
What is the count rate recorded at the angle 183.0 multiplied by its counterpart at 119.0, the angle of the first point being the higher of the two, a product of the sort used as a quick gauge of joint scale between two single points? 3.85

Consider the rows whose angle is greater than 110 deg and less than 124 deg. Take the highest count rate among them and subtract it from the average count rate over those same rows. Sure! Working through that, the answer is -0.110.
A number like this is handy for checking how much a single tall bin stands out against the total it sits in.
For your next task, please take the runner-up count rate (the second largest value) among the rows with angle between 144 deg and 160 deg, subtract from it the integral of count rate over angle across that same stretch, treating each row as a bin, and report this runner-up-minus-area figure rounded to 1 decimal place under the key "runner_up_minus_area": -28.1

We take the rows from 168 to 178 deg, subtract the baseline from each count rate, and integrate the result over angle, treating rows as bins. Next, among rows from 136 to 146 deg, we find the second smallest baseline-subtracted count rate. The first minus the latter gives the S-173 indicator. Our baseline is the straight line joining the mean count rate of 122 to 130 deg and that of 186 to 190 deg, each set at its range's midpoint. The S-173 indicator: 1.1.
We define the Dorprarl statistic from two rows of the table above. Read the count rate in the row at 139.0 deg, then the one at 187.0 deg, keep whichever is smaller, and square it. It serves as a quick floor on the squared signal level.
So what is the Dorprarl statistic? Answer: 3.2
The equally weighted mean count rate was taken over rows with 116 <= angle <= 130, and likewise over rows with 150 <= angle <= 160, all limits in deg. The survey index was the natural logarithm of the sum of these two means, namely 1.34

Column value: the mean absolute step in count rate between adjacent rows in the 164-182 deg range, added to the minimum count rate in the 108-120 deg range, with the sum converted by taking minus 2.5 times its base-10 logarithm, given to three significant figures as -0.607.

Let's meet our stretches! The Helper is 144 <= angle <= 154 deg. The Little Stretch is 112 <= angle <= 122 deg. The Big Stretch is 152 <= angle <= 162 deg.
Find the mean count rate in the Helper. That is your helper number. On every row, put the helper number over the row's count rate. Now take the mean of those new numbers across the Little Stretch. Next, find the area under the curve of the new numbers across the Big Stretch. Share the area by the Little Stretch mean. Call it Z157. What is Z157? 10.0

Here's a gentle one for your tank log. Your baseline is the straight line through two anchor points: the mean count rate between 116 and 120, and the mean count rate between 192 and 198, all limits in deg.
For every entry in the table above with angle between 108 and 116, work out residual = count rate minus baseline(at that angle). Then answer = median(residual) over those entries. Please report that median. -0.13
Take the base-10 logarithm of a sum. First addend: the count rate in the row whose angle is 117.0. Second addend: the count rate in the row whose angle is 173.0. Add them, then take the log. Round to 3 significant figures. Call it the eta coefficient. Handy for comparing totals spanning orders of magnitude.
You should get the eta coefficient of 0.579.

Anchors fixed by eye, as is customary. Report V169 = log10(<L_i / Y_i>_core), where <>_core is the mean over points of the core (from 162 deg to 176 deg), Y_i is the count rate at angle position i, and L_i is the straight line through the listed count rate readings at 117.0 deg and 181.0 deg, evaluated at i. 0.013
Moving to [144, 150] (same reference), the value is 0.013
